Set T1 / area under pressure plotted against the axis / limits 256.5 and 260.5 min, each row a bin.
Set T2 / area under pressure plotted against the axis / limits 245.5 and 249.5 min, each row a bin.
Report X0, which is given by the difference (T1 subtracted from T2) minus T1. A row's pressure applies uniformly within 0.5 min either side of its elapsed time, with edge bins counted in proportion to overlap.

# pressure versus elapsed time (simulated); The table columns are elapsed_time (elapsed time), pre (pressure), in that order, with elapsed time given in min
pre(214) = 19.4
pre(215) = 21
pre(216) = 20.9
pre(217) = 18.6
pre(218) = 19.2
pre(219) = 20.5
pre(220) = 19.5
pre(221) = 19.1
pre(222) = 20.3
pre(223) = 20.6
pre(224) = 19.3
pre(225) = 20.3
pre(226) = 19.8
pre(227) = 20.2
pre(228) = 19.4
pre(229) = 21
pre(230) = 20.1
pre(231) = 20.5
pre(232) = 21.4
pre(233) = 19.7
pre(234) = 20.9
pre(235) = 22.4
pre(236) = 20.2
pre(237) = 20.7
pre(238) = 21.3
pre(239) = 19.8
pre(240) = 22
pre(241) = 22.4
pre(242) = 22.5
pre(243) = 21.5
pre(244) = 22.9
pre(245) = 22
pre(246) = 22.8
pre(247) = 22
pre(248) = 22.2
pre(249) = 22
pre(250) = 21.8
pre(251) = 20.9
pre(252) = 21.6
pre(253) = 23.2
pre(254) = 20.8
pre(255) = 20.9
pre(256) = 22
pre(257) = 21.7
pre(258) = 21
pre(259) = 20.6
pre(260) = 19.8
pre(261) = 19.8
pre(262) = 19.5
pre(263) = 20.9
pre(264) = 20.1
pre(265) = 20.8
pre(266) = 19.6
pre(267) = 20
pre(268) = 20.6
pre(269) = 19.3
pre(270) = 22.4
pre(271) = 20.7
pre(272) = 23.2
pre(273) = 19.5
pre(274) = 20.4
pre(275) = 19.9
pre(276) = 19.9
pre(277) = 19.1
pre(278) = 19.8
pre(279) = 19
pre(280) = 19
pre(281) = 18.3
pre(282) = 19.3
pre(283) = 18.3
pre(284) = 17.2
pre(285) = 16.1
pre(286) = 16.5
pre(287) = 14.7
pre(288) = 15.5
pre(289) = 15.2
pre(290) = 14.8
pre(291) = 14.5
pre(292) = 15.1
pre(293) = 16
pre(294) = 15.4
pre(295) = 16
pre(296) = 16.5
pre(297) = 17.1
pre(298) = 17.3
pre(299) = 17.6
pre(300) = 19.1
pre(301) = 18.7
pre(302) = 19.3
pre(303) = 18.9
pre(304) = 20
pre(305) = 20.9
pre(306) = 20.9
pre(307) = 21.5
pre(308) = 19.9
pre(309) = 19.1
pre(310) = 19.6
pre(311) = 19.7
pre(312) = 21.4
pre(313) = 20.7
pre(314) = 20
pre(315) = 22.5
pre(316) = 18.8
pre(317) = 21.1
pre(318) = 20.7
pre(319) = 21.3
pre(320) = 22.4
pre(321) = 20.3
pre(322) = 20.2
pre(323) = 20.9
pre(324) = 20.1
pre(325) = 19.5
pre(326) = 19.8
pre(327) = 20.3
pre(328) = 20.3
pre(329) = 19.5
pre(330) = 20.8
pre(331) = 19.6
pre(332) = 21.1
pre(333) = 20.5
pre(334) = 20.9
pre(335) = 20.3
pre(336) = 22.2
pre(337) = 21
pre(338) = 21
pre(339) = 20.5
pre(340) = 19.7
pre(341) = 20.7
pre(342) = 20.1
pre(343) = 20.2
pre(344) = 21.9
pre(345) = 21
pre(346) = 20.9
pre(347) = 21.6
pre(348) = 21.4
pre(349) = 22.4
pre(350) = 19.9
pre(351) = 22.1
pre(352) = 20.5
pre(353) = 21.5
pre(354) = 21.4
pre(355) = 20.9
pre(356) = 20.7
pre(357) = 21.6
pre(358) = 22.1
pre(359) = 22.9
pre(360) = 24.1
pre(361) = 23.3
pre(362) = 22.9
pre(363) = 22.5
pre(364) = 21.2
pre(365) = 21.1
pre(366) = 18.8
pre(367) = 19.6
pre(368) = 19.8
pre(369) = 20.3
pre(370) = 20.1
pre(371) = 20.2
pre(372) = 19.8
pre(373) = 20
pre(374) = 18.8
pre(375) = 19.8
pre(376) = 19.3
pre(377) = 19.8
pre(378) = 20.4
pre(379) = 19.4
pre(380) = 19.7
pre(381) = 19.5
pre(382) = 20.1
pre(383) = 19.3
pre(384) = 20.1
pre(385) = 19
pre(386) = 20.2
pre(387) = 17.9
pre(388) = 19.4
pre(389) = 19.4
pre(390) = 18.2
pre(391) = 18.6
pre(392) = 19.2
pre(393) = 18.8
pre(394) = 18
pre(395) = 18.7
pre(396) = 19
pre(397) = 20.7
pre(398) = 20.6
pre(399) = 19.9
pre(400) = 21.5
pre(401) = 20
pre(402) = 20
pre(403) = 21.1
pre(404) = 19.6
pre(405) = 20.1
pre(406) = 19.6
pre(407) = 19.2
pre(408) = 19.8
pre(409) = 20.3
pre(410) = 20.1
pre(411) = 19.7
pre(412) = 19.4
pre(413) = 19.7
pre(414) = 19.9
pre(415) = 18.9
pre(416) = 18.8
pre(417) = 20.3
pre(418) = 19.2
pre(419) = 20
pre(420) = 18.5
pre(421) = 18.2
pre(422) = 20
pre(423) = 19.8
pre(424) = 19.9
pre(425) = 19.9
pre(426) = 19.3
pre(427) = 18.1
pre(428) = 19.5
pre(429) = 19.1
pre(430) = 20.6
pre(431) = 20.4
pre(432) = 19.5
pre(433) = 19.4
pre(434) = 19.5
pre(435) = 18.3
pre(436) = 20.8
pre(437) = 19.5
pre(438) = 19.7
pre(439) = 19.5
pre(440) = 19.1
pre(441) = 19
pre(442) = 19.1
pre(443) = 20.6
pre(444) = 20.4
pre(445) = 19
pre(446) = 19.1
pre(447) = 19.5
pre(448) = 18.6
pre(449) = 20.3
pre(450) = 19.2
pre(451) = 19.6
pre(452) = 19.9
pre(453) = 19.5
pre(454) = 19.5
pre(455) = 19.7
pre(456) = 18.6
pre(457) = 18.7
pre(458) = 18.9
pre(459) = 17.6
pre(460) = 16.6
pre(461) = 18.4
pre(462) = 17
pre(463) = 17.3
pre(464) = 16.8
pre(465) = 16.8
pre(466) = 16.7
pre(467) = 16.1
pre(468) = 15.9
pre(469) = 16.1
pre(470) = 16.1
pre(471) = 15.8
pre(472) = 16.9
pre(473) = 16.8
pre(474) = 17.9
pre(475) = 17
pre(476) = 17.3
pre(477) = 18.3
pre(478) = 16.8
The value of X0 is -77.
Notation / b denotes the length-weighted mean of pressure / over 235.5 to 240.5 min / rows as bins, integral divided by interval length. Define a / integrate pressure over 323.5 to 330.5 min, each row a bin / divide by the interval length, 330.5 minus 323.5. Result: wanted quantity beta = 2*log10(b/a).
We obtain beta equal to 0.032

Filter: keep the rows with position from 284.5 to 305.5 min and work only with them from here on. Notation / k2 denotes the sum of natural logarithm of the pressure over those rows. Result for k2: 59.3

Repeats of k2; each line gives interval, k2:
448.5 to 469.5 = 60.7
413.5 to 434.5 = 62.3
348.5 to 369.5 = 64.3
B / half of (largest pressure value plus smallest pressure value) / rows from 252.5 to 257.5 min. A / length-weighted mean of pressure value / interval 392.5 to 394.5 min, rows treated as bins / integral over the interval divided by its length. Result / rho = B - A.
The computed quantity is 3.6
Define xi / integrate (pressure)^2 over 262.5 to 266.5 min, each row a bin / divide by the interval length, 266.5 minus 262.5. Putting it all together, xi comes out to 414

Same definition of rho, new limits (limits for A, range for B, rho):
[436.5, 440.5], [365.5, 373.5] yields 0.1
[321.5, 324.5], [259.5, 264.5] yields -0.2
